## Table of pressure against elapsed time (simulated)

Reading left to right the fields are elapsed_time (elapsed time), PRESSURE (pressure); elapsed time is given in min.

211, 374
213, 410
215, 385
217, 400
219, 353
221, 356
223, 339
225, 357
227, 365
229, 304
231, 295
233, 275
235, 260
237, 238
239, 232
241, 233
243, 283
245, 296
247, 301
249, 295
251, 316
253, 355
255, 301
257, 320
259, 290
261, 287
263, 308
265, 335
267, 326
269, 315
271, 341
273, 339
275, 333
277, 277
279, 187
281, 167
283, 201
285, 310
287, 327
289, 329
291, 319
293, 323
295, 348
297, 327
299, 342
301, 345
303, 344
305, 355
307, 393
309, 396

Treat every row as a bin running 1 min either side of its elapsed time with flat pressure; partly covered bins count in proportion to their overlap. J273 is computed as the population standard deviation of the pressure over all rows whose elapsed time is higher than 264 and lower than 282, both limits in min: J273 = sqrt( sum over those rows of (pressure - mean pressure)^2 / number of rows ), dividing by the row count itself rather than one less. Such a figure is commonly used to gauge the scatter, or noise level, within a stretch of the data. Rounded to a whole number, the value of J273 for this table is 64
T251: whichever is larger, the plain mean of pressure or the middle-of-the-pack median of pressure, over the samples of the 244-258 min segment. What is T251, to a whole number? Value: 312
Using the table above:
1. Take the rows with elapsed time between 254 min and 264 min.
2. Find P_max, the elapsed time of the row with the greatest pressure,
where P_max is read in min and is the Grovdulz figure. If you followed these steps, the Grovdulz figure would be 257 min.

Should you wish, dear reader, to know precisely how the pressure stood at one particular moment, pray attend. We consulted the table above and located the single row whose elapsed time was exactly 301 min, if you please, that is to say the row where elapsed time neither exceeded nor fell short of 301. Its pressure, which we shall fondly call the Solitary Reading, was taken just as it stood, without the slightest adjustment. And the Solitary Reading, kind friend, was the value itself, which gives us 345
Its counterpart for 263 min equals 308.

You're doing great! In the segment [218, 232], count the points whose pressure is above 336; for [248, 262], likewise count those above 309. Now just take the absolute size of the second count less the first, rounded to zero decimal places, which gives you 2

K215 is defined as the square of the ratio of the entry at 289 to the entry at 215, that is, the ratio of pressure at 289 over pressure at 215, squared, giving 0.73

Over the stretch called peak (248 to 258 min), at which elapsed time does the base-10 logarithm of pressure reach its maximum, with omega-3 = 253 min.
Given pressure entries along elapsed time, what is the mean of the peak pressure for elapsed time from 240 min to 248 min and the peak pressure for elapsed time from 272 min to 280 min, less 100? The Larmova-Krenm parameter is 220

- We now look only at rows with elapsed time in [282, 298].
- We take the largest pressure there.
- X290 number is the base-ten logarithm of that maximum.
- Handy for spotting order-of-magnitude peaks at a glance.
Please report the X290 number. 2.54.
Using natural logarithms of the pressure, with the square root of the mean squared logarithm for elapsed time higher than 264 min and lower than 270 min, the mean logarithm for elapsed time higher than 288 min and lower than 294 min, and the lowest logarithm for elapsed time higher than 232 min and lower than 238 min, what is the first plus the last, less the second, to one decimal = 5.5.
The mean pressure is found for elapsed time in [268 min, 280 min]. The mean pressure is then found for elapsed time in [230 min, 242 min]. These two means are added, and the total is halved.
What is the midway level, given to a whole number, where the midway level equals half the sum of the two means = 277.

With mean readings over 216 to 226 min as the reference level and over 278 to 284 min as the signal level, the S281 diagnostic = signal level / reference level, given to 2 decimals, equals 0.51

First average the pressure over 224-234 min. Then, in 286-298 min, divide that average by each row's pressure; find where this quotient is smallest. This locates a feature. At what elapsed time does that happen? 295 min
